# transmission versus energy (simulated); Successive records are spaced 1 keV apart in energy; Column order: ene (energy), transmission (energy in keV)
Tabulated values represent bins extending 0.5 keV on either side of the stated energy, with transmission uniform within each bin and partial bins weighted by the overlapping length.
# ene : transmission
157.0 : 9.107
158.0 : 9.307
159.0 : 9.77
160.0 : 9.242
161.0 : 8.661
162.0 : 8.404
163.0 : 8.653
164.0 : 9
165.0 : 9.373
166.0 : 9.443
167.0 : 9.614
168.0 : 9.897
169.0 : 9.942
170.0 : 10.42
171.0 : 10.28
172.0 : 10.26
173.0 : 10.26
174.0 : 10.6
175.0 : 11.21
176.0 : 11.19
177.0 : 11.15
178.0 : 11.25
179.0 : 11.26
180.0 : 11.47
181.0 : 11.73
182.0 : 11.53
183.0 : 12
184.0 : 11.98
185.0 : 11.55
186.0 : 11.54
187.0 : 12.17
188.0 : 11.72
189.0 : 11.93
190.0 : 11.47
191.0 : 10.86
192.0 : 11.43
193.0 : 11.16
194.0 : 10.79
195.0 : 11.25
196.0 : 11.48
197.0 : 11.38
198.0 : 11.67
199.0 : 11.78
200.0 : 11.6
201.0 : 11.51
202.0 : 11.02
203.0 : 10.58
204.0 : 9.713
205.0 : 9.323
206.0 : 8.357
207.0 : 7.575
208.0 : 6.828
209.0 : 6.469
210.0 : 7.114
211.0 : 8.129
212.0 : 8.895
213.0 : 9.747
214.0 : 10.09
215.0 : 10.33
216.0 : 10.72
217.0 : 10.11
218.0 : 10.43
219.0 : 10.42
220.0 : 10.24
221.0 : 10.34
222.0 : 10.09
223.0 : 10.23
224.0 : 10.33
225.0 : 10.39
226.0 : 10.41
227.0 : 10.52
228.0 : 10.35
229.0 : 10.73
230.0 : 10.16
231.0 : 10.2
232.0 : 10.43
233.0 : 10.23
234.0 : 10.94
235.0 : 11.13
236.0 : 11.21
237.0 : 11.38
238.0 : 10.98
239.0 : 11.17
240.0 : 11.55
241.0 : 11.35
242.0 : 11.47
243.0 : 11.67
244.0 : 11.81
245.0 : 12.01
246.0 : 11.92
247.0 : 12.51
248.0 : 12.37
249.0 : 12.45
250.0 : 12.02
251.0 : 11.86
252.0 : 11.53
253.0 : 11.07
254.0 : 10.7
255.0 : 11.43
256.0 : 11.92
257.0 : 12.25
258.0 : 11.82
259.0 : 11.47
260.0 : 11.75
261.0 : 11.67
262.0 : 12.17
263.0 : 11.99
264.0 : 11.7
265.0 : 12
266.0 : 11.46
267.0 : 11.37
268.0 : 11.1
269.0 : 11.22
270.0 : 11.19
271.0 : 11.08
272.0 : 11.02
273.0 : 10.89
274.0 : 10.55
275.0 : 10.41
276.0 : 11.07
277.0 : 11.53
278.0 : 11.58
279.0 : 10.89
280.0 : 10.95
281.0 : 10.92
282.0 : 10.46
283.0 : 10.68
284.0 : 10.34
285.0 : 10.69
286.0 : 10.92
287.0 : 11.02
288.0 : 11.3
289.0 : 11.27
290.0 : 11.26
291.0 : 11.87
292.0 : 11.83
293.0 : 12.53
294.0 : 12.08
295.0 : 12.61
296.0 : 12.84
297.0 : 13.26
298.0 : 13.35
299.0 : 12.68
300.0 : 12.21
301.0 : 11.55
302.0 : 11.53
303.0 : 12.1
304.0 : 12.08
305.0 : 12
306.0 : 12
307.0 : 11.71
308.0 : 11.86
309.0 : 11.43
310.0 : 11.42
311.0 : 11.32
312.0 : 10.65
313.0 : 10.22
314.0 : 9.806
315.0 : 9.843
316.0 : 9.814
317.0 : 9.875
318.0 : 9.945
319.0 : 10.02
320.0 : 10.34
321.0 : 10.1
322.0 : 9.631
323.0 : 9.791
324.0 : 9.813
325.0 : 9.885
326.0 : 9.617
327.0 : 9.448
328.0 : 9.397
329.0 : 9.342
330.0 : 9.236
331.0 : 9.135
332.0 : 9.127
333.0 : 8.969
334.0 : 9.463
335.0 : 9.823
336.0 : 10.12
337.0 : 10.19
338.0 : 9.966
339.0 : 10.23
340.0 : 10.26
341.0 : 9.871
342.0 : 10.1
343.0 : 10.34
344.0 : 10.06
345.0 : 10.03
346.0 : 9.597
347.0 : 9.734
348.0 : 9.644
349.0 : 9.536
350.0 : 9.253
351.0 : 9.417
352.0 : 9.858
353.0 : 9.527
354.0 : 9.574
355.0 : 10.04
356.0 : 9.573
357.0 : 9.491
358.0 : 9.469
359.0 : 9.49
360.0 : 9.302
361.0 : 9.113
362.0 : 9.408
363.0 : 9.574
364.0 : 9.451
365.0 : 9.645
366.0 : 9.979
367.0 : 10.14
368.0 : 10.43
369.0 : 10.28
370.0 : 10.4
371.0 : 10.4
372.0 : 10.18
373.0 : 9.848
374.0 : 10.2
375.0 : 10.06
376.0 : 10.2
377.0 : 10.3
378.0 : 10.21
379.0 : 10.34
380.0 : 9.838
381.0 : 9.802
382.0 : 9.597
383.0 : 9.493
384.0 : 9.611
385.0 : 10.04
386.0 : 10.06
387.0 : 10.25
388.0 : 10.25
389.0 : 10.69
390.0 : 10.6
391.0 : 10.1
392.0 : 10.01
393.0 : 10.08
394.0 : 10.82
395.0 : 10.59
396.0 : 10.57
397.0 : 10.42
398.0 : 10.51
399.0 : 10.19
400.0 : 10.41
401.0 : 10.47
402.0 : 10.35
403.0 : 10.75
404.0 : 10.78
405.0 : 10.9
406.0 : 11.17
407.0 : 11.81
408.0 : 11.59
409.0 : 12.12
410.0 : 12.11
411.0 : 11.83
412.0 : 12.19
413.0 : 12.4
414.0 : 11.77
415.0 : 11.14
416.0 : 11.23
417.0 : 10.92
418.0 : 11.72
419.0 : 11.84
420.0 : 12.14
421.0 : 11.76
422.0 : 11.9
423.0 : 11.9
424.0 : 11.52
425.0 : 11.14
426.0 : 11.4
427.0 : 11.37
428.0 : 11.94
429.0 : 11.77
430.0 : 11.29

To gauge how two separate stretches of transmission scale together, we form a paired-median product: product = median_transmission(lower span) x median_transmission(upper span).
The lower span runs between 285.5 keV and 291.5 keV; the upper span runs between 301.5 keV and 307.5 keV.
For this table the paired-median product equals 135.2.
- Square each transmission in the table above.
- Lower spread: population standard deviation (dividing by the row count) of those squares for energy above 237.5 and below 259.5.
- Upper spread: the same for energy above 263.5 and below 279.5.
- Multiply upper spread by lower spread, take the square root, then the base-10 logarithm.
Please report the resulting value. 1.00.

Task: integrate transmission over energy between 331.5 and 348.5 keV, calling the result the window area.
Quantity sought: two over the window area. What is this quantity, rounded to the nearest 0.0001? 0.0119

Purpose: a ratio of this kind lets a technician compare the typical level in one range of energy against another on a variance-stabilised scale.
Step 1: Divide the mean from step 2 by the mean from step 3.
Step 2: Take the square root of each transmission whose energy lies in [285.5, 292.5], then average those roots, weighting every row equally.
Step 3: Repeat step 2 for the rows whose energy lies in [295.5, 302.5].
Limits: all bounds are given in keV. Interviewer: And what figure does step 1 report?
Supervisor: 0.95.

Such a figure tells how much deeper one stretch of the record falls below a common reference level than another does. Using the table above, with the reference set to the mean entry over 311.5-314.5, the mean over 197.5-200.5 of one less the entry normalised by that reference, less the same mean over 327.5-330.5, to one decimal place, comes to -0.2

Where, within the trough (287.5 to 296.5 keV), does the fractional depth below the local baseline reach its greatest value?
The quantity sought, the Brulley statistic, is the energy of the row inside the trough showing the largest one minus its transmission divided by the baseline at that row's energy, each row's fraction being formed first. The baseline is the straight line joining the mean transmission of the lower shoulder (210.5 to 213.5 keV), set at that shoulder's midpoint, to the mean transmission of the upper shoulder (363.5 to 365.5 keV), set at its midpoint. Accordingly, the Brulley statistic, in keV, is 290.0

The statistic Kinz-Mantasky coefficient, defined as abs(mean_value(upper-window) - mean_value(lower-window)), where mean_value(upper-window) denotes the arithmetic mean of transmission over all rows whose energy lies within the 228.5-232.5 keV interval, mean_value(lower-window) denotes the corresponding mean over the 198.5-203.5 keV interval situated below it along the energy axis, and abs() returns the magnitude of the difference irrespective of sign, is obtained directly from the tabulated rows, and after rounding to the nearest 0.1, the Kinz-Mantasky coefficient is 0.9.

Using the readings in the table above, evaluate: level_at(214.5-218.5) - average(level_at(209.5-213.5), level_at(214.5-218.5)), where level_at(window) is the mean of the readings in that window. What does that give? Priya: 1.0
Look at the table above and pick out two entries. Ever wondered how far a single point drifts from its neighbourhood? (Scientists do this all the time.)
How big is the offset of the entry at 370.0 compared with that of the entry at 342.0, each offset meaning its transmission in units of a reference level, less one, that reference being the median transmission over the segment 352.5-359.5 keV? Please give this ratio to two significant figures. 1.5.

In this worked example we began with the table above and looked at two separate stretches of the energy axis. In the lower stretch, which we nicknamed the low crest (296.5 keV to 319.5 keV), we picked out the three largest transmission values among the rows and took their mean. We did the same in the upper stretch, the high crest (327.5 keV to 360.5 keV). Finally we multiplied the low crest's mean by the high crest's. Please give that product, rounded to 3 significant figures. 135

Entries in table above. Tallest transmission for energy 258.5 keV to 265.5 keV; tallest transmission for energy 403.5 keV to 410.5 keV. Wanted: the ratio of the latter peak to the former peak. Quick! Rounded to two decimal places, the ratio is 1.00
